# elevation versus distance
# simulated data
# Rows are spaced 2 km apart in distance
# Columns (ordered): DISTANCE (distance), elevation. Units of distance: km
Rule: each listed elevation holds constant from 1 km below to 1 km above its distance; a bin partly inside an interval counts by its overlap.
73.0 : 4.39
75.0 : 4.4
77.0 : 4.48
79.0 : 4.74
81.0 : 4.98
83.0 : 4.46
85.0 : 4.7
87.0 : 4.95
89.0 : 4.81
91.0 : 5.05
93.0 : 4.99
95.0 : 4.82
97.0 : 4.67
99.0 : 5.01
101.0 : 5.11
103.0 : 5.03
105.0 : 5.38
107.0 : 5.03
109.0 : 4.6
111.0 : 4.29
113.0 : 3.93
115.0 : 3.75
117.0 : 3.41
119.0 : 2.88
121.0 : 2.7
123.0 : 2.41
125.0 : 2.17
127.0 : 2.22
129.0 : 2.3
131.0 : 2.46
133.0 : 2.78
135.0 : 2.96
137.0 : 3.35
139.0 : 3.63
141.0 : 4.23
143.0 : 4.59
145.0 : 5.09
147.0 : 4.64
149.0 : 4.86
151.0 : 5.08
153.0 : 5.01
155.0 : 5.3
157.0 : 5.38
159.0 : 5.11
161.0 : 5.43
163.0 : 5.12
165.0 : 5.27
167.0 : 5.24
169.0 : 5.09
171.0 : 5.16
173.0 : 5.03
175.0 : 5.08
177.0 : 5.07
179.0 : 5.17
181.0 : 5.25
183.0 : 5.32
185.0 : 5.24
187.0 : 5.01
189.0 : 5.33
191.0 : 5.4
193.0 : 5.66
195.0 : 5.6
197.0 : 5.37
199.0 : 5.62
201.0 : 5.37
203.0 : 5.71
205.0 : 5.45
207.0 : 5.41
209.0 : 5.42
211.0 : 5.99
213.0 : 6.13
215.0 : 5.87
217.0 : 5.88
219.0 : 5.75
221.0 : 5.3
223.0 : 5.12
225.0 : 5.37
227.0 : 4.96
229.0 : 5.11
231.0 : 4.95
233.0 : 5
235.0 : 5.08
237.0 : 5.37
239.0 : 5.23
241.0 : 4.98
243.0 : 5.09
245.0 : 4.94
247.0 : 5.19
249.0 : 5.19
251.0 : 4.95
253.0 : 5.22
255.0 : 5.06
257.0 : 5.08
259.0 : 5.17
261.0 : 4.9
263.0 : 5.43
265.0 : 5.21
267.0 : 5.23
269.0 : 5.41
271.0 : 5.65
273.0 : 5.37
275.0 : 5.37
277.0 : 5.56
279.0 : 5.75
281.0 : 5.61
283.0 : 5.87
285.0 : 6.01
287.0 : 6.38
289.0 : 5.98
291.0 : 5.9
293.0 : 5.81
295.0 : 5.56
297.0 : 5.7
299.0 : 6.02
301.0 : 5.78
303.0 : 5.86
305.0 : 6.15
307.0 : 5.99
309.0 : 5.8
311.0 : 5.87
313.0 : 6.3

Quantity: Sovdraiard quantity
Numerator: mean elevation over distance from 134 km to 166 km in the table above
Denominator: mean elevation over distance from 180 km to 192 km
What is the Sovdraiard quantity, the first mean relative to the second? 0.89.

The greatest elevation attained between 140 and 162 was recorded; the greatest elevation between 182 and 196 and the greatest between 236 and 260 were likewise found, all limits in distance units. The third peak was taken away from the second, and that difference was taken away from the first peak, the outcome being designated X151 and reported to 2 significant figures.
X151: 5.1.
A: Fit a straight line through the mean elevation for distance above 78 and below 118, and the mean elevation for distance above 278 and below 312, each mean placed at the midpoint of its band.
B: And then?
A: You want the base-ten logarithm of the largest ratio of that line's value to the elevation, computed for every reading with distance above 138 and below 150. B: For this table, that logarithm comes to 0.13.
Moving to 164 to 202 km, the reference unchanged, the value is 0.02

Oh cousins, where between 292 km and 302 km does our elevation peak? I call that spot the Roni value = 299.0 km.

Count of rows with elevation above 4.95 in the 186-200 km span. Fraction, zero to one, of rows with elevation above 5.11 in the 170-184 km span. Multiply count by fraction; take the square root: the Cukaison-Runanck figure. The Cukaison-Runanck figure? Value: 2.00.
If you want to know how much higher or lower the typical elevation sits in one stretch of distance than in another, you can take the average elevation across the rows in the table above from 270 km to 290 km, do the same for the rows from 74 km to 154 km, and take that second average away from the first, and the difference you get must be 1.6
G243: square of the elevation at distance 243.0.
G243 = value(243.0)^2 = 26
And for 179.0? 27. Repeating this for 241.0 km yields 25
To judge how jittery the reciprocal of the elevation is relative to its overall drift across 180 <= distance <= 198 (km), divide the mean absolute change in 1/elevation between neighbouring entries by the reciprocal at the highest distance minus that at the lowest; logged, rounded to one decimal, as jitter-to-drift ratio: -1.4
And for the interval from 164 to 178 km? 0.4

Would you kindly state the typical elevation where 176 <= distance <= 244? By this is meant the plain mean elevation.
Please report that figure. 5.37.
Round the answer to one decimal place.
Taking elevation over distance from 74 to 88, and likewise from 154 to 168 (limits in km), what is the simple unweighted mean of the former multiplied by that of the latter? 24.6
